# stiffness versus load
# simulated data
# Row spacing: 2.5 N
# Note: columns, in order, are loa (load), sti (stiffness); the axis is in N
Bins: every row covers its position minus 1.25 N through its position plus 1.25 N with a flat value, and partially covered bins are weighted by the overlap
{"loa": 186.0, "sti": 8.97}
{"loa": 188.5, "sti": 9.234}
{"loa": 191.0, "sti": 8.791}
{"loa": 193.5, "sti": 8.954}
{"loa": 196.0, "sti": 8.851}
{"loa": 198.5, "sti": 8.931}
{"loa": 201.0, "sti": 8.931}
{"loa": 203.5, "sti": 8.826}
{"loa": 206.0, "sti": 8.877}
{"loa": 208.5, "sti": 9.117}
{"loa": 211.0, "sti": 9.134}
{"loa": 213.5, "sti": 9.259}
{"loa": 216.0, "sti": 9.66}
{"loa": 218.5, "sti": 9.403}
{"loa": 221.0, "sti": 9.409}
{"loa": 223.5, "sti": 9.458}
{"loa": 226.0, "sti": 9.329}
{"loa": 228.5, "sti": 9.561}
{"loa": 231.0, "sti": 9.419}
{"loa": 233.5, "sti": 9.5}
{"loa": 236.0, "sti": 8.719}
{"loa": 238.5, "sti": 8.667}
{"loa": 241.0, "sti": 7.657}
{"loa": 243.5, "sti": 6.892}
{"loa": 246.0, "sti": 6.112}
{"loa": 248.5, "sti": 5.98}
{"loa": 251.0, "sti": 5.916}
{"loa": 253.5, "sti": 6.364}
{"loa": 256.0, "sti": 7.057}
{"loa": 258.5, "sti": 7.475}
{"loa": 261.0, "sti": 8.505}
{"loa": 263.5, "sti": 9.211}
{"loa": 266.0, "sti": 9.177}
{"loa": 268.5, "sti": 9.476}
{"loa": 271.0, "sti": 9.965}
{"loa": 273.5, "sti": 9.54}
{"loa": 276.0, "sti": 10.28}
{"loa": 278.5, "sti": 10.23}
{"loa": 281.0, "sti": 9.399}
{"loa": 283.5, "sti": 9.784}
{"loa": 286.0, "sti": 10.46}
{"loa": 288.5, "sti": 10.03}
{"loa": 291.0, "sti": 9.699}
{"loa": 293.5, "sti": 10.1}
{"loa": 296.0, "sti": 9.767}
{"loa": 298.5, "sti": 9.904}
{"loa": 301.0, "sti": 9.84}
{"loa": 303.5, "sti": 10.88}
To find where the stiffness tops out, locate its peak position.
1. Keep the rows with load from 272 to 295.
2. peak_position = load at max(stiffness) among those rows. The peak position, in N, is 286.0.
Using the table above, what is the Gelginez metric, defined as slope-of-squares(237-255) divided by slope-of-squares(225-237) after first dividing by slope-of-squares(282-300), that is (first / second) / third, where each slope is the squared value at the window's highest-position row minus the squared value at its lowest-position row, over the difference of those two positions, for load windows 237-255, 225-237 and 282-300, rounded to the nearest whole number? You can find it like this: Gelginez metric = 13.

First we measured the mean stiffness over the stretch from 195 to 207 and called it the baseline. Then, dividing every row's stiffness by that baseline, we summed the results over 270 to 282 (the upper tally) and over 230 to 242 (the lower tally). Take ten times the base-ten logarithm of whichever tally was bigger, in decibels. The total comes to 7.45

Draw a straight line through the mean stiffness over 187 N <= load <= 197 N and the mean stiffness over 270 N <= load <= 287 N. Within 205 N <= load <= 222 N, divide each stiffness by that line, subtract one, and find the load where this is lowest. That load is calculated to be 206.0 N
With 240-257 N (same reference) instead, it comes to 251.0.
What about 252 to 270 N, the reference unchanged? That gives 253.5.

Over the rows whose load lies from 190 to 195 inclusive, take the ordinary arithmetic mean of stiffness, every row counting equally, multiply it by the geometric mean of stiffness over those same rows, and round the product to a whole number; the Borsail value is 79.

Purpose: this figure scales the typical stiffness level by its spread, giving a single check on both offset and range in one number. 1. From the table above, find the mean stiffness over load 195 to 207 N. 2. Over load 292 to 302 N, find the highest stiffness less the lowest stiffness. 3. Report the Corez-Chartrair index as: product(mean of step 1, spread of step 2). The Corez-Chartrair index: 3.0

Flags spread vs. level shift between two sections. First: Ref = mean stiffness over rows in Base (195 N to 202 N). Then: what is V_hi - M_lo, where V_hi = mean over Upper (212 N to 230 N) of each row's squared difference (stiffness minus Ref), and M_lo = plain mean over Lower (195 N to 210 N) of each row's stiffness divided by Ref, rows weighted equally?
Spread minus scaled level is -0.70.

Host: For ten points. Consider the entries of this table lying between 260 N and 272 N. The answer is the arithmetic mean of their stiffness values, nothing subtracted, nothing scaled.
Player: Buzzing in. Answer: 9.3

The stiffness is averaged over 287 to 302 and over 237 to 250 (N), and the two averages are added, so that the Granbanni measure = 17.0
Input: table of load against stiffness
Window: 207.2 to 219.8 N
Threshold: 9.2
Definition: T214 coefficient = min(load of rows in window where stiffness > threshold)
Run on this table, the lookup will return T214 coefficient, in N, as 213.5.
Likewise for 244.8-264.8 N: 263.5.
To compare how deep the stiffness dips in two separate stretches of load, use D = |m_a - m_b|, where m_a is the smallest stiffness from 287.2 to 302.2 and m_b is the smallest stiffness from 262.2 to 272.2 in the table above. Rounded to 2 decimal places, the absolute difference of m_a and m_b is 0.52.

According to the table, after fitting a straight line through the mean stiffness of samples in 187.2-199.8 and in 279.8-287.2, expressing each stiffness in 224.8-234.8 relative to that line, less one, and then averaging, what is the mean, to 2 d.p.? 0.01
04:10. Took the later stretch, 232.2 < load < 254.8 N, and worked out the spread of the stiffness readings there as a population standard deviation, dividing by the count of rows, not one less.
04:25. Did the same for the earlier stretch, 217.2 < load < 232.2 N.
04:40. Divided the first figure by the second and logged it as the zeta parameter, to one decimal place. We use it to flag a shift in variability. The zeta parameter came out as 18.4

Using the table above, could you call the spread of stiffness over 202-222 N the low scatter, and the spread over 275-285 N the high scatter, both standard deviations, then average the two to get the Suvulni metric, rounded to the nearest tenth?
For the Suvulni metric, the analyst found 0.3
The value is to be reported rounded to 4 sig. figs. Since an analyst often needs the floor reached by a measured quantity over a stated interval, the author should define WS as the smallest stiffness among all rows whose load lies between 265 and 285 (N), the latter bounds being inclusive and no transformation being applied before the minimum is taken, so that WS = 9.177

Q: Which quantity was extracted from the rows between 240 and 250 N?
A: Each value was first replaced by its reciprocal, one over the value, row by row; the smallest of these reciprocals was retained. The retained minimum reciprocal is 0.131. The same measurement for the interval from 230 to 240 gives 0.105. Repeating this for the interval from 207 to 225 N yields 0.104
